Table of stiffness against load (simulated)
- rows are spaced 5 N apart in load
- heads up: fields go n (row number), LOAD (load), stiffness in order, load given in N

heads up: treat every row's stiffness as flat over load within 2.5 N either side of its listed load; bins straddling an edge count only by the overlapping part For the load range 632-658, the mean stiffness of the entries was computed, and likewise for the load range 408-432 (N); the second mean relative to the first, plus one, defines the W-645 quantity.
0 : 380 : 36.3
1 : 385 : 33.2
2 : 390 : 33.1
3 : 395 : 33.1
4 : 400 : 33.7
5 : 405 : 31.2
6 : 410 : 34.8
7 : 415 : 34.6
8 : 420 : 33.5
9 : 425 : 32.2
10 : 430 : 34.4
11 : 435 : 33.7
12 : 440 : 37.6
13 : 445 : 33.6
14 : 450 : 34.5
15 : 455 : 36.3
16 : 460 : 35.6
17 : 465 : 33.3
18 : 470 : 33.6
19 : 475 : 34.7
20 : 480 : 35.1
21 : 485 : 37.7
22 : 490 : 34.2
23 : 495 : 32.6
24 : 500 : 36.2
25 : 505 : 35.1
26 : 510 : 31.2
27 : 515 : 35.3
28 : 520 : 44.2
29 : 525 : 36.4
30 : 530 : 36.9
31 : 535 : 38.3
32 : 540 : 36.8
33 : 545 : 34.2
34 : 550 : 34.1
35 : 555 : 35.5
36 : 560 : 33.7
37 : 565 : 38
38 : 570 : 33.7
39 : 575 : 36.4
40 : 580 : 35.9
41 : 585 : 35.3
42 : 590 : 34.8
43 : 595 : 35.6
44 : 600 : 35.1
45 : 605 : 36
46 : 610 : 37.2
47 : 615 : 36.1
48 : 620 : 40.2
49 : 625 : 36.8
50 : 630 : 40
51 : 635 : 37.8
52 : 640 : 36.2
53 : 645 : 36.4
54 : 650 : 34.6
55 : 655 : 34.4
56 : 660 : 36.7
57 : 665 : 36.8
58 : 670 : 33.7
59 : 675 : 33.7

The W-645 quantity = 1.94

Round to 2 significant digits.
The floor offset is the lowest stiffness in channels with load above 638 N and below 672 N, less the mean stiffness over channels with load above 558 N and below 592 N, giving -1.7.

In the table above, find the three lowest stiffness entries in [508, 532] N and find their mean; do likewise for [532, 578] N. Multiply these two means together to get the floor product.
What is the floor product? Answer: 1160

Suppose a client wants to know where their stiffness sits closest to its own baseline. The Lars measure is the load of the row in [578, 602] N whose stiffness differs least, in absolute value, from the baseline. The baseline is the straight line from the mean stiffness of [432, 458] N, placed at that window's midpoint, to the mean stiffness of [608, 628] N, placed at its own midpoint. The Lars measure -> 580 N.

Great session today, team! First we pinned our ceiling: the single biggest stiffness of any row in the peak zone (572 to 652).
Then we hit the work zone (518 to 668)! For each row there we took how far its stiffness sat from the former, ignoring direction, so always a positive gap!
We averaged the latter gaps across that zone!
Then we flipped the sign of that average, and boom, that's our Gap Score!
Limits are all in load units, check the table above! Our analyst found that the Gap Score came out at -4.0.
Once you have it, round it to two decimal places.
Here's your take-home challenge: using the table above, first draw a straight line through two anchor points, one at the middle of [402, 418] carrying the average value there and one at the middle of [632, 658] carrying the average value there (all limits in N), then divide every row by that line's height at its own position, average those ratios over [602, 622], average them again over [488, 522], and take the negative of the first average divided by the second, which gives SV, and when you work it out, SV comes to -1.02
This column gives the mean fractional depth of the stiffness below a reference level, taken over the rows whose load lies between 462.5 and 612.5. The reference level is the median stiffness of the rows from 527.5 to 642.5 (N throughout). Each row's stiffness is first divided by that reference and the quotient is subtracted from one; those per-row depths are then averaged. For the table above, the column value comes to 0.015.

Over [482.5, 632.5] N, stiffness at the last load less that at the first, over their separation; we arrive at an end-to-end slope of 0.016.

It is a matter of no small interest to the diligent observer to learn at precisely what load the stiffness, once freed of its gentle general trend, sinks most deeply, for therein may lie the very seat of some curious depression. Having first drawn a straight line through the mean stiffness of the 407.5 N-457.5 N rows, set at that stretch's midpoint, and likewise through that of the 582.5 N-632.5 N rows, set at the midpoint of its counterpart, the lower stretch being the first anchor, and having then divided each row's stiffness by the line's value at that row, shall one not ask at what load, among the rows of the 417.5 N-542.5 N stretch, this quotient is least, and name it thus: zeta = 510 N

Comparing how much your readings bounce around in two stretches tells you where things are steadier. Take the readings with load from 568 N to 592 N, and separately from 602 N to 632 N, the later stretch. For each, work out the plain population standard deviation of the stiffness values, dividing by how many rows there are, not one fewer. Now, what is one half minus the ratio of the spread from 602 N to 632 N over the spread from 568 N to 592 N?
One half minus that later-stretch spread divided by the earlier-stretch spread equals -1.36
